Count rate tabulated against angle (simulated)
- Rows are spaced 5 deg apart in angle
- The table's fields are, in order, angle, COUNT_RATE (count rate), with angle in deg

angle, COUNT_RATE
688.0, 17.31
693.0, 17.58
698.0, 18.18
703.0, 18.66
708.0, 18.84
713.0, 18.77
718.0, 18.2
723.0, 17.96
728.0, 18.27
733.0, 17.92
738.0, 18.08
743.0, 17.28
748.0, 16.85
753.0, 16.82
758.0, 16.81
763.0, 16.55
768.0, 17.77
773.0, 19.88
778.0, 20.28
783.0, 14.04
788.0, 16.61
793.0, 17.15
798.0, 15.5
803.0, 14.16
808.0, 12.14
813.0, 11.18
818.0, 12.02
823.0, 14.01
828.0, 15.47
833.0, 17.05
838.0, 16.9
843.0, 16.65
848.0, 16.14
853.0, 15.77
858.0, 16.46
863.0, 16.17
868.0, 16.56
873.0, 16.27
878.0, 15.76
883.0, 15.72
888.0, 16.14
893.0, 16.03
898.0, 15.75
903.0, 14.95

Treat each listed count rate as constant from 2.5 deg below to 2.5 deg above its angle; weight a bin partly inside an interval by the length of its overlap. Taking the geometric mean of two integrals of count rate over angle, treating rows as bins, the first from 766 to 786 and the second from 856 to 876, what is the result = 343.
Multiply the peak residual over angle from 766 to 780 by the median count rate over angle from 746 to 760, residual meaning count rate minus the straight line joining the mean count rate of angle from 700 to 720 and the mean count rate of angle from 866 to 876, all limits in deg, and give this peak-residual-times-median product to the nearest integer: 44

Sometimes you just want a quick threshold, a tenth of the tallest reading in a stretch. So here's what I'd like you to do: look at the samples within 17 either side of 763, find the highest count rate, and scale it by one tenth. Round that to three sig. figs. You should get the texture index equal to 2.03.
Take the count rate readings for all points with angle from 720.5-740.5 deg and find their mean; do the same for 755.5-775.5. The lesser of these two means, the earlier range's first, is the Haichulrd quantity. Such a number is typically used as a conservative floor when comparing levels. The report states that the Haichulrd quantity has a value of 17.8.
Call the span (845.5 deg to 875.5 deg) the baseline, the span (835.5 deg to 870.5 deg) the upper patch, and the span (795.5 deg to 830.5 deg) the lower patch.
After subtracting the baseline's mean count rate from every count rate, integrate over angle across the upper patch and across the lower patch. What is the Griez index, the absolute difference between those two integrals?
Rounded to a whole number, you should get 101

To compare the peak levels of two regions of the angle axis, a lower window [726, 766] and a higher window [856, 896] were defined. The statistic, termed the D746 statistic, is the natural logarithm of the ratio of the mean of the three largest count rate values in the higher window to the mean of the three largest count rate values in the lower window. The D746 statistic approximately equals -0.10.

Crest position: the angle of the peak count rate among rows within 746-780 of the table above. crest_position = 778.0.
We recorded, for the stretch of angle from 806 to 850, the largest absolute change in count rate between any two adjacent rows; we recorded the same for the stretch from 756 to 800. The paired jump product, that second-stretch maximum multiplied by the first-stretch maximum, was 12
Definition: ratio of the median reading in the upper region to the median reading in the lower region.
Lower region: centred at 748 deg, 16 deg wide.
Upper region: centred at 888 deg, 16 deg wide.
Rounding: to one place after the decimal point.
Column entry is 1.0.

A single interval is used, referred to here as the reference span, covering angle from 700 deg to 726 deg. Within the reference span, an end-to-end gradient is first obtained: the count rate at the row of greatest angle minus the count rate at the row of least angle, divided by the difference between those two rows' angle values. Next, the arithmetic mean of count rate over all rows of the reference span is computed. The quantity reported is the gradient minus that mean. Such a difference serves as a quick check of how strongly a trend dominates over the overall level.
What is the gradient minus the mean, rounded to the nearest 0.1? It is -18.5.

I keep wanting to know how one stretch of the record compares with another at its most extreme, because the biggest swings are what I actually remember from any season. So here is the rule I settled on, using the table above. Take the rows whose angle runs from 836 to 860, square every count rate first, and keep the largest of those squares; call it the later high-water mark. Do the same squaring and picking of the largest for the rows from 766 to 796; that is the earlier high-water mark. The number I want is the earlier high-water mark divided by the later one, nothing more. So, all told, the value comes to 1.4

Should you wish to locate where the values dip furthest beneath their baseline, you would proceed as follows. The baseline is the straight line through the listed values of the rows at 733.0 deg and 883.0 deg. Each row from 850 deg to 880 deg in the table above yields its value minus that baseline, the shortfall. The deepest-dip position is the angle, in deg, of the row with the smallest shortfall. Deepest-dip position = 853.0 deg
